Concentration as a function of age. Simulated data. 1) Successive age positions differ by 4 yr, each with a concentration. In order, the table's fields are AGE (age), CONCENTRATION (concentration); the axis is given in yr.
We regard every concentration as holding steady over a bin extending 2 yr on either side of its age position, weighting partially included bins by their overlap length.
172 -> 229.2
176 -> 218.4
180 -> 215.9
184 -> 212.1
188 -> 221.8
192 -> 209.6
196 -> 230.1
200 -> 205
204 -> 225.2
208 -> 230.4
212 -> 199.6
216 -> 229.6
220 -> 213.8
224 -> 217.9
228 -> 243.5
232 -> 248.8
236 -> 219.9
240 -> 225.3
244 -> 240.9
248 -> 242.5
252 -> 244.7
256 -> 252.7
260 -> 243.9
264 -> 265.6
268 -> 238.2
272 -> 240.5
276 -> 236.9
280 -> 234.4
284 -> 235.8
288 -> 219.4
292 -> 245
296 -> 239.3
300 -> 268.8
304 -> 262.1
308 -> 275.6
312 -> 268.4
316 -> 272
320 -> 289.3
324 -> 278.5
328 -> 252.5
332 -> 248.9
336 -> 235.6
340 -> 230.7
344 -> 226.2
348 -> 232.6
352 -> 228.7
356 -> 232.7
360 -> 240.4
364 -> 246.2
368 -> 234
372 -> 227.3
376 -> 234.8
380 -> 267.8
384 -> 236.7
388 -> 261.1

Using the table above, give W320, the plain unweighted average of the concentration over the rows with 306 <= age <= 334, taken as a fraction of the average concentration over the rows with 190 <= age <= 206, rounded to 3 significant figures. 1.24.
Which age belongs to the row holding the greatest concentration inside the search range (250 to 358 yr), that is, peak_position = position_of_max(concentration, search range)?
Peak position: 320 yr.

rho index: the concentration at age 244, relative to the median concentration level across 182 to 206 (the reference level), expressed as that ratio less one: 0.11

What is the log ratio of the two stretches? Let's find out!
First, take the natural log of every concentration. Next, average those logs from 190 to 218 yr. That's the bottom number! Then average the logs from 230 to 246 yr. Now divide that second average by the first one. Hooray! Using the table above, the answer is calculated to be 1.013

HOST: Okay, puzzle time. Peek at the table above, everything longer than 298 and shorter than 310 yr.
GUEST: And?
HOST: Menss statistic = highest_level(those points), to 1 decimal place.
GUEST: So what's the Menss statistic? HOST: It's 275.6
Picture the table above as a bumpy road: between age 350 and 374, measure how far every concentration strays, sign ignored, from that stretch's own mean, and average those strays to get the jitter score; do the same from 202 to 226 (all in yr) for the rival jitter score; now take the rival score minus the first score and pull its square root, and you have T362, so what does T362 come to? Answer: 1.8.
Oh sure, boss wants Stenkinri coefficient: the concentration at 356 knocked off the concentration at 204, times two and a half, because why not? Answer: -19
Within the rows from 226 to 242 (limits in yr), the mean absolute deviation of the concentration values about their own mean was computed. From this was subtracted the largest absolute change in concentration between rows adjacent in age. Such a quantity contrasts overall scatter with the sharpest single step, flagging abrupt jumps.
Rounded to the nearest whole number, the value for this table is -17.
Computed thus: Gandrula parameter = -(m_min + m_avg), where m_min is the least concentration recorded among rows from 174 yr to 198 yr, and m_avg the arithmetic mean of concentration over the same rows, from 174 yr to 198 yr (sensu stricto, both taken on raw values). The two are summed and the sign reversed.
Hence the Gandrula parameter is -428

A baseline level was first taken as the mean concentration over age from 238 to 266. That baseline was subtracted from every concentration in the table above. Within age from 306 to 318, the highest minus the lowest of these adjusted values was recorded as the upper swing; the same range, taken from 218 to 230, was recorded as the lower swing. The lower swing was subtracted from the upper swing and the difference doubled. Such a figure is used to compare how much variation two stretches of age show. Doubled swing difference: -45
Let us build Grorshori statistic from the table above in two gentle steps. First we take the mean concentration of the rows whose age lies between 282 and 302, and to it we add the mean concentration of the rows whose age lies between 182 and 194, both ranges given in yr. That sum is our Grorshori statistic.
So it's 456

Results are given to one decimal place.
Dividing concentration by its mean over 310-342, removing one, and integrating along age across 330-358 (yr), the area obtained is -2.8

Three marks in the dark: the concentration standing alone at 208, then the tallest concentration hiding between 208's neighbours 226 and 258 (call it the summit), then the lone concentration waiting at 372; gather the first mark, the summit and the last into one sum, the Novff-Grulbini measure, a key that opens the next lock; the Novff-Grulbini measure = 710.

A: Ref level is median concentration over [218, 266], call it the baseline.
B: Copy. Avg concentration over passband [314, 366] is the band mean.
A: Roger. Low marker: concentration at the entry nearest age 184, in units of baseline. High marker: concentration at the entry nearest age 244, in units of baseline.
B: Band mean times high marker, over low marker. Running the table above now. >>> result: 281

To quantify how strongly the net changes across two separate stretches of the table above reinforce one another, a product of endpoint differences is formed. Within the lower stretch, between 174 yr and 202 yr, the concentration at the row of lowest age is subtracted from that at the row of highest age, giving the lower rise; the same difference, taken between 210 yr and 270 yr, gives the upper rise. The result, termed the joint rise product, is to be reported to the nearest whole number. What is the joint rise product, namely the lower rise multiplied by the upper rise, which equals -517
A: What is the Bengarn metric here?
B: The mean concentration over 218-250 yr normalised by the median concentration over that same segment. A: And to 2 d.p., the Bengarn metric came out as 0.99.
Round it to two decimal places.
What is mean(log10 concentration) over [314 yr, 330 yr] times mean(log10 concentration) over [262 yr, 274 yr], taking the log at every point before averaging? 5.83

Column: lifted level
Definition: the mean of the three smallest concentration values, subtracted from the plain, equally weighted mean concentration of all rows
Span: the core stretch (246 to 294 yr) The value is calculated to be 12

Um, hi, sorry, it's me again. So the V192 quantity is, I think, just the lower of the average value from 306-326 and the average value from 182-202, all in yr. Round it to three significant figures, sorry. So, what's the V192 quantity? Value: 216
